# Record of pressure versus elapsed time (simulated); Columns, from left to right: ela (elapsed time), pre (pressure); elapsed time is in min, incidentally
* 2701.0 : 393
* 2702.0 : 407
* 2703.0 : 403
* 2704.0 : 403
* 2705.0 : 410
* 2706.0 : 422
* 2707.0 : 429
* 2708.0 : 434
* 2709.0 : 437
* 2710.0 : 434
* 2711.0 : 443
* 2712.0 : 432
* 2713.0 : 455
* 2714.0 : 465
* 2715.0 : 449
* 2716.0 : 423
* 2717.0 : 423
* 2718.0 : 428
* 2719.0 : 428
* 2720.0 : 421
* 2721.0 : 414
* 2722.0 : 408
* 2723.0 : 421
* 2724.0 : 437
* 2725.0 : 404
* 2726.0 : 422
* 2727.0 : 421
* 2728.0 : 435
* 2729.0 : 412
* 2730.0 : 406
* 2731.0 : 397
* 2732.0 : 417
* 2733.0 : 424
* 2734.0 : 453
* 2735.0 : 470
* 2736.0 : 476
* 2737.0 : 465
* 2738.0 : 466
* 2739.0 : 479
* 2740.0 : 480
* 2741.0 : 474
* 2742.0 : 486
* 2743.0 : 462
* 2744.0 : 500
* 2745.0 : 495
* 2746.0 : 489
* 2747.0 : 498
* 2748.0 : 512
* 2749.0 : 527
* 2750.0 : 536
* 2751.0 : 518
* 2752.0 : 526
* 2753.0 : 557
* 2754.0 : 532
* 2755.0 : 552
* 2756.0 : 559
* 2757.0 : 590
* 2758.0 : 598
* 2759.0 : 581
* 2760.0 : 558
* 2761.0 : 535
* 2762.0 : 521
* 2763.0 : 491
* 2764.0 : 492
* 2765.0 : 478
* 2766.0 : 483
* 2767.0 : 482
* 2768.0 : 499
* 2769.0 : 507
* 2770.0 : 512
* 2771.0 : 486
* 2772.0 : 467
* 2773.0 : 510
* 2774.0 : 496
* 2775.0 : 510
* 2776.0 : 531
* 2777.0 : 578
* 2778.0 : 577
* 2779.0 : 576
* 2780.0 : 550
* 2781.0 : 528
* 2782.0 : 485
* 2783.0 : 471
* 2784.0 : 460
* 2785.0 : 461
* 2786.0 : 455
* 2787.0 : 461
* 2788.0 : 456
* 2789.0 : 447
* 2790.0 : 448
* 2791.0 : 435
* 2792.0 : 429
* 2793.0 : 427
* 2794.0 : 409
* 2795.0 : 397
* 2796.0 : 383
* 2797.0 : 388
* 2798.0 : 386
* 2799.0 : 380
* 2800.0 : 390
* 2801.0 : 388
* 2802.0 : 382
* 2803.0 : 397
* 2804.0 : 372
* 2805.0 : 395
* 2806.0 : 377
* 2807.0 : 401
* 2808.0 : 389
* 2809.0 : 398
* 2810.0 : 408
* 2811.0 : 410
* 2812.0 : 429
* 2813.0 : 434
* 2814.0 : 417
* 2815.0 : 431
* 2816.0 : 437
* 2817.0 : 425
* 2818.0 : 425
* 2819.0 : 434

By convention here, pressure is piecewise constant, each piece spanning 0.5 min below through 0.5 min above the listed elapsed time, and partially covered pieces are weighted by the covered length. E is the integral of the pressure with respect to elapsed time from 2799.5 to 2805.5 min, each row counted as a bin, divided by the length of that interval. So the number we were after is 387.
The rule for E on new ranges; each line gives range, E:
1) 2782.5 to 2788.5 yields 461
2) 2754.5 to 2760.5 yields 573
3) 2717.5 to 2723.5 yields 420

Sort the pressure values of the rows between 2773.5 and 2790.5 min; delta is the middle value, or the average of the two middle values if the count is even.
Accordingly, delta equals 485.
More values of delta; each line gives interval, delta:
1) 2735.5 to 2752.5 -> 489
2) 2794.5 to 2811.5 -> 389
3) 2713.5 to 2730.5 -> 422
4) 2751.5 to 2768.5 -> 532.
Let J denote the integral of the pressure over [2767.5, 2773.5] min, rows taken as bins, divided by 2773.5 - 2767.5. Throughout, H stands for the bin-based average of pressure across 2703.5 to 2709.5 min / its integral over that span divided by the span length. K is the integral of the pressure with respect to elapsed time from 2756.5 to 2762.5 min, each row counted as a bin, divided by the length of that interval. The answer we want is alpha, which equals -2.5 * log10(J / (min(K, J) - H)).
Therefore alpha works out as -2.1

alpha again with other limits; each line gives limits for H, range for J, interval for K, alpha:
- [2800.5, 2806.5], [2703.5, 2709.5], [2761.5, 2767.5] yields -2.6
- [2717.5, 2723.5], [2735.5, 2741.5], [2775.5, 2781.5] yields -2.4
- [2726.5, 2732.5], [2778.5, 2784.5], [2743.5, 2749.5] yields -1.9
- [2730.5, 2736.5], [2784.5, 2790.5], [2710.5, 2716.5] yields -4.9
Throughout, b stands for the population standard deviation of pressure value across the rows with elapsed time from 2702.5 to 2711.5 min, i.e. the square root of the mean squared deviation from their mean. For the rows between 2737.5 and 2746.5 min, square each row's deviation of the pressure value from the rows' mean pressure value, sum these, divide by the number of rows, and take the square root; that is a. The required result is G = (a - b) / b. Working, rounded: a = 12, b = 14.3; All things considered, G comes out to -0.16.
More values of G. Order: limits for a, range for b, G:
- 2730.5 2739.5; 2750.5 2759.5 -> 0.04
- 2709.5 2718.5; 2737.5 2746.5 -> 0.17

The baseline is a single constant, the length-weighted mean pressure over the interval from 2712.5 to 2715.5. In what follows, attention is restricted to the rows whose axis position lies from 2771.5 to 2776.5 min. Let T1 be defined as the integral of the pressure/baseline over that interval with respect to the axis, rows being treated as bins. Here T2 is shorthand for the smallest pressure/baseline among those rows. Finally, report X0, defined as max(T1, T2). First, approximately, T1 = 5.5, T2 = 1.02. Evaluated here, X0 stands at 5.5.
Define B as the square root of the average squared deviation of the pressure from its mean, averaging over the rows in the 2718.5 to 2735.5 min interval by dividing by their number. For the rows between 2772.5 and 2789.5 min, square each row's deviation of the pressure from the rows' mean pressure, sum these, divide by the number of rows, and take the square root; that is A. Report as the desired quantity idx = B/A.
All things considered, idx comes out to 0.39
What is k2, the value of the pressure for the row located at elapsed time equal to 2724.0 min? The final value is 437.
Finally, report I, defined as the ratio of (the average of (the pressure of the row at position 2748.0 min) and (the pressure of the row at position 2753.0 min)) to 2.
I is 267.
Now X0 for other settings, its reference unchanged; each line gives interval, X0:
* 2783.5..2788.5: 5.0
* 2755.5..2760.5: 6.3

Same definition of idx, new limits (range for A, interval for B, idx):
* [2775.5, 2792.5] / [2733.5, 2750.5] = 0.43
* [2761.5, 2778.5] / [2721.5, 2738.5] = 0.82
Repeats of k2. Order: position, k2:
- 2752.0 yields 526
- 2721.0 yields 414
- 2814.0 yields 417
